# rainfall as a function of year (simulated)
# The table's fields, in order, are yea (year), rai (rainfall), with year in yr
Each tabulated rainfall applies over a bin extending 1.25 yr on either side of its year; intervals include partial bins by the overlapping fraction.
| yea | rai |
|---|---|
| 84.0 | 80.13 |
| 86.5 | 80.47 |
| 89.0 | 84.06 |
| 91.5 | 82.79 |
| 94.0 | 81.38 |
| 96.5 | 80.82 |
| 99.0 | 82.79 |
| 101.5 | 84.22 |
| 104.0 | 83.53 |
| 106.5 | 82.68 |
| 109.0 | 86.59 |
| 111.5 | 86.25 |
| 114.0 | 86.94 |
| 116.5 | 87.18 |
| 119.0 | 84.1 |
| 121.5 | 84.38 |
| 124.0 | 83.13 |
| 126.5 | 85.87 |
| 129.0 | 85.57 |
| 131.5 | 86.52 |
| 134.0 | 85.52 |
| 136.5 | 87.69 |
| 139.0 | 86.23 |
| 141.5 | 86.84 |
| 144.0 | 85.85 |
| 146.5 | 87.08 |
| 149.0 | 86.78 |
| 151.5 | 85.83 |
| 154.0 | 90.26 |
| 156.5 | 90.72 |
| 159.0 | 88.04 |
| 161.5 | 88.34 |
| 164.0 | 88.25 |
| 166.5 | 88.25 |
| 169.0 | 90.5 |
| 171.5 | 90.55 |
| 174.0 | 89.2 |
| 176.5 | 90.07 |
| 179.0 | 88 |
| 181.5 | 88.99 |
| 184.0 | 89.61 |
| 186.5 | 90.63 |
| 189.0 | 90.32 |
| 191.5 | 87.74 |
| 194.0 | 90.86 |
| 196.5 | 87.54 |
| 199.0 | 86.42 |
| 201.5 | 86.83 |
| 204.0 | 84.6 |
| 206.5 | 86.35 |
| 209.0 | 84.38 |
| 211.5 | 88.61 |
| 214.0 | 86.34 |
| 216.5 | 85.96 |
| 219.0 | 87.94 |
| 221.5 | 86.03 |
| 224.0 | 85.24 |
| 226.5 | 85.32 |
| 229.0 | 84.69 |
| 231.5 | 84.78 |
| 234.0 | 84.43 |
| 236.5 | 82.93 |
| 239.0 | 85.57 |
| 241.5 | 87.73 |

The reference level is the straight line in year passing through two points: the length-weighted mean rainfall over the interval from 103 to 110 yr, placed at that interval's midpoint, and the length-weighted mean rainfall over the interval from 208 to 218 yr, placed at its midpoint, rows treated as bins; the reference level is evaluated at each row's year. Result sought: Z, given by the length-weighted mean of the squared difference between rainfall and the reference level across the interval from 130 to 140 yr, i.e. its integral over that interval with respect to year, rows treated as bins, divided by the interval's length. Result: 3.4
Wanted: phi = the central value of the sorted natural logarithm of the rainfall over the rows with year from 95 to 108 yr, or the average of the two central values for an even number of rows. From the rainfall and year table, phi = 4.42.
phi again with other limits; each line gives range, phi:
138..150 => 4.46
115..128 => 4.44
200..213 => 4.46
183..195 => 4.50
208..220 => 4.46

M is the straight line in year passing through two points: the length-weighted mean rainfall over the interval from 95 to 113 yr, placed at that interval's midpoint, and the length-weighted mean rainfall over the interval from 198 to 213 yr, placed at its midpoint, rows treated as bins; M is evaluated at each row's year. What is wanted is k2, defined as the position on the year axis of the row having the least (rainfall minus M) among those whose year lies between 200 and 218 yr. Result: 209.0 yr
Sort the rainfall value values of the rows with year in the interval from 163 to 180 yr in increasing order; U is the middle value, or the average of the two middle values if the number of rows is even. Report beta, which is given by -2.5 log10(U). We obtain -4.88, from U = 89.2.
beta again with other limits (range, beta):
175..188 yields -4.88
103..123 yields -4.83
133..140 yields -4.84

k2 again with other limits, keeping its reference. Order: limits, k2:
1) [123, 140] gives 124.0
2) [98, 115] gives 106.5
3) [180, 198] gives 196.5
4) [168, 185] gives 179.0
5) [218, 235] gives 234.0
